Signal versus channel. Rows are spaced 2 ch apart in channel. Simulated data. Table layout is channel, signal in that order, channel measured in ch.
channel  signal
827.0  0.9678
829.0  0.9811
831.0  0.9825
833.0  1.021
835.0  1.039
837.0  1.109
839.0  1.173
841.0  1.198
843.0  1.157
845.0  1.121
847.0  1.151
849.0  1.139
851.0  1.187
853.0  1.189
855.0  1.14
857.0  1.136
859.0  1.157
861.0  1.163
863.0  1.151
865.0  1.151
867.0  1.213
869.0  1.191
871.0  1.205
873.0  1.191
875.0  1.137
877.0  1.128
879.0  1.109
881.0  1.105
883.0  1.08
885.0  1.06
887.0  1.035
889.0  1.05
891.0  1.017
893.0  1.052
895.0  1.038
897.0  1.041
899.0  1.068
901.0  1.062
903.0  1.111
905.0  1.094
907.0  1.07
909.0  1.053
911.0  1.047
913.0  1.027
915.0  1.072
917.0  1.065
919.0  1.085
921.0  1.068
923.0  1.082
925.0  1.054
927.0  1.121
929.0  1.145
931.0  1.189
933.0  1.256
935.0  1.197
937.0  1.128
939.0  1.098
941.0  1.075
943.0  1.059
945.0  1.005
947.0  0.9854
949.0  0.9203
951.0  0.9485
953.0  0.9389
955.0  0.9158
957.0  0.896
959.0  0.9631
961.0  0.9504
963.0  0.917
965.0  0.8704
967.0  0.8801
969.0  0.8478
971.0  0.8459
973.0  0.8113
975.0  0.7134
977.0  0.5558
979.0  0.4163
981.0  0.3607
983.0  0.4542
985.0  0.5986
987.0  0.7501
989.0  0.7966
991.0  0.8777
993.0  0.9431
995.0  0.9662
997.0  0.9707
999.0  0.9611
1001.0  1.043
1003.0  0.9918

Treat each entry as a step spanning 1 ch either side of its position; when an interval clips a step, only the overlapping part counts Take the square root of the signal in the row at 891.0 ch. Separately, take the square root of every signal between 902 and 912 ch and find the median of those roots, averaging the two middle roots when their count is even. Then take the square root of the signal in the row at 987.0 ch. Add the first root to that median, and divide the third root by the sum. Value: 0.424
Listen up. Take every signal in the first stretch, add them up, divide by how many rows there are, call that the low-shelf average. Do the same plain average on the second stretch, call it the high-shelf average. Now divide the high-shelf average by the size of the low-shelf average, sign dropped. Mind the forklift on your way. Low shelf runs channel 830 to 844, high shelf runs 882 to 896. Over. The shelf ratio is 0.95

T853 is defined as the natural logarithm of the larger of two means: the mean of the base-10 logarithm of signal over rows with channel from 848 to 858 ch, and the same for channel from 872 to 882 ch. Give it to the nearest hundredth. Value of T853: -2.75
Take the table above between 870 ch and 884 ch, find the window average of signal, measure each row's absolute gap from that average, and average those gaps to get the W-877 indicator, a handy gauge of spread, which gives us 0.035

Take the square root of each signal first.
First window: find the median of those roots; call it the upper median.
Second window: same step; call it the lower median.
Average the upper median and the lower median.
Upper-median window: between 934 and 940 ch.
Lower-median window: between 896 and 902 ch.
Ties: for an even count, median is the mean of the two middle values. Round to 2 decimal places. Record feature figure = 1.05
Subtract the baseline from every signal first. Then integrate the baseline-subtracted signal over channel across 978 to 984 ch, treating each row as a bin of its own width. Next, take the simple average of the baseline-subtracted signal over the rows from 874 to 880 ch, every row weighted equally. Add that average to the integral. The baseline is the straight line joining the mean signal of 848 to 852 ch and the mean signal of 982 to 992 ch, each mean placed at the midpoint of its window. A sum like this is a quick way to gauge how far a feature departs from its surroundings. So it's -1.8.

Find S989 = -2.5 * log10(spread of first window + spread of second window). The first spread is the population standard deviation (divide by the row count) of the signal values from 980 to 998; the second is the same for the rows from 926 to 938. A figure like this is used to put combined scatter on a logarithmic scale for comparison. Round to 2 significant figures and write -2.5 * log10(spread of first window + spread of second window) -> 1.5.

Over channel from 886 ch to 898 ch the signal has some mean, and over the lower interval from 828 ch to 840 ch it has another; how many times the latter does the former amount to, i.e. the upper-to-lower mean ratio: 0.99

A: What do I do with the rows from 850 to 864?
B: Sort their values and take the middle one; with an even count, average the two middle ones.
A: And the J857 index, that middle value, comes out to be 1.16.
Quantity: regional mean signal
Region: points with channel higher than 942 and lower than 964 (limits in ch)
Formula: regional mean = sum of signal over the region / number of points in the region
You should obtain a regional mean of 0.95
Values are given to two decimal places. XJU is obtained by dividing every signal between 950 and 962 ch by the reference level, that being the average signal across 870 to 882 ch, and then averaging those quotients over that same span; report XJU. 0.82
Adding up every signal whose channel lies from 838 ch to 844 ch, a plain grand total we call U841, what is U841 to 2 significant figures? 3.5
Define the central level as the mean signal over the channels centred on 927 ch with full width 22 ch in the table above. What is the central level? 1.13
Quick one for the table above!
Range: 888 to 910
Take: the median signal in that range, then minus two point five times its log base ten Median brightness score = -0.06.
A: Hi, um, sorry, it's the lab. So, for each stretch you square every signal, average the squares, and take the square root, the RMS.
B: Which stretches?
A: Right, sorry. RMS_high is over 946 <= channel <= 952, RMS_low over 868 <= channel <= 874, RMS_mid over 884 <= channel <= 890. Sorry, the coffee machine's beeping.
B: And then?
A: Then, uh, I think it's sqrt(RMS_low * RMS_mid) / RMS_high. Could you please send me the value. 1.18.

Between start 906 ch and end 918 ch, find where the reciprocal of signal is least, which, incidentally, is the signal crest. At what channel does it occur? 915.0 ch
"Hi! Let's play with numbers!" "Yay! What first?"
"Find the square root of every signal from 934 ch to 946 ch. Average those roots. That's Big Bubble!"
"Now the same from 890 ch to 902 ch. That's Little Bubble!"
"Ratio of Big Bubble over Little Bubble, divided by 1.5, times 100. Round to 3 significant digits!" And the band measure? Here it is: 68.1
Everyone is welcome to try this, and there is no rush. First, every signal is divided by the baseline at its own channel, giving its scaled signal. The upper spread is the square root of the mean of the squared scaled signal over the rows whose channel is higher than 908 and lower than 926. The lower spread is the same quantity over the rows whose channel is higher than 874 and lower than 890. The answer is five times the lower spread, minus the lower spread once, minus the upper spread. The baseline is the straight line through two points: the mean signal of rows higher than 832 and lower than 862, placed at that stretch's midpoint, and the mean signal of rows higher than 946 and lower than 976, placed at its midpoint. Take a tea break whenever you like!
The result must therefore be 3.02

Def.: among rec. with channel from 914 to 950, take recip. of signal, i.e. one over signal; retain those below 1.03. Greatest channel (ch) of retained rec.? 947.0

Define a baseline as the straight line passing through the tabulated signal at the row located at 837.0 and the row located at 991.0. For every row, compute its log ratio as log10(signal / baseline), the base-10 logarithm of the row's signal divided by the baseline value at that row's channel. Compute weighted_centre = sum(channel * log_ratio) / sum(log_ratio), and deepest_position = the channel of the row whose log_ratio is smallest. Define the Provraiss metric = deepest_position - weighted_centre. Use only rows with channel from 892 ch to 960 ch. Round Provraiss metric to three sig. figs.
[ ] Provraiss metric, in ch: 31.1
